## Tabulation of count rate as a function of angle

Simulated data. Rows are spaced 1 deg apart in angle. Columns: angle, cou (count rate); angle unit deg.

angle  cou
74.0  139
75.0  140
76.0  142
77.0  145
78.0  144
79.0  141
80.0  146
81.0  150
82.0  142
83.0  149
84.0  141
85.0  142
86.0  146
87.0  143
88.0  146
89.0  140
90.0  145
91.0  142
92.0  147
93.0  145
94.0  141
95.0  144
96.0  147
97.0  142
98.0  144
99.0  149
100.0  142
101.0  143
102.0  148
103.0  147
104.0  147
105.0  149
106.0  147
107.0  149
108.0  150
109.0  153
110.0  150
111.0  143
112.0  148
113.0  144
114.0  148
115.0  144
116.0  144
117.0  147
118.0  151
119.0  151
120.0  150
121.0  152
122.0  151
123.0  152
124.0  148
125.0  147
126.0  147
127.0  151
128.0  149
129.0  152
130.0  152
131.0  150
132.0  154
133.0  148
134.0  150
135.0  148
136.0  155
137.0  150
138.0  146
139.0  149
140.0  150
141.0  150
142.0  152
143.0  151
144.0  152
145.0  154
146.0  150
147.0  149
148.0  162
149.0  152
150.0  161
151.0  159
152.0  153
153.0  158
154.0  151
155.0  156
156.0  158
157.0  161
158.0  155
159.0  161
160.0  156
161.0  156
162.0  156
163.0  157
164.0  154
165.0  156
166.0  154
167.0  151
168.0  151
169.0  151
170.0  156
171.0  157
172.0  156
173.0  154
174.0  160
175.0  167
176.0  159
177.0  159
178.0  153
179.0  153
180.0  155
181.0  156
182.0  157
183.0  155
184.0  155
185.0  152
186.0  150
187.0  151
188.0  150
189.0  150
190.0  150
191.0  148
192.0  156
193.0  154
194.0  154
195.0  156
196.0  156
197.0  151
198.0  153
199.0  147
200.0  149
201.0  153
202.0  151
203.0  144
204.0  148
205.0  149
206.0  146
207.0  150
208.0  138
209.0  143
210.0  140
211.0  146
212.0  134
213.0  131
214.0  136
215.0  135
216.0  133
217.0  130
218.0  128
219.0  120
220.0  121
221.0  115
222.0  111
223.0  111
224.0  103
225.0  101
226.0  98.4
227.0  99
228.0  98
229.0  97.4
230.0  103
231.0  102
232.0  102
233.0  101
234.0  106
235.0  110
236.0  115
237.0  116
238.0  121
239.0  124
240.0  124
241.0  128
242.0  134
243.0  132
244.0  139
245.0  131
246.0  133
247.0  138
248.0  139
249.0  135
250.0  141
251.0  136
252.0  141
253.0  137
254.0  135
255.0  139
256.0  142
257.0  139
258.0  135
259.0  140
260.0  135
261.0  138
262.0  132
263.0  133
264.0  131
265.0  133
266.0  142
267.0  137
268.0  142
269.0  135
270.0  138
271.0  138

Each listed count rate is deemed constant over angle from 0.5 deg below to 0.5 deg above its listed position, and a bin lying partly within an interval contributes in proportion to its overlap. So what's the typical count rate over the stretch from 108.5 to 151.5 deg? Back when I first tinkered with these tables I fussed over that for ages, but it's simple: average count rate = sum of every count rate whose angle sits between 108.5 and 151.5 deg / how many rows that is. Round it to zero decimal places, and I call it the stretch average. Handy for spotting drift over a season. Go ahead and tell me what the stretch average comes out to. 150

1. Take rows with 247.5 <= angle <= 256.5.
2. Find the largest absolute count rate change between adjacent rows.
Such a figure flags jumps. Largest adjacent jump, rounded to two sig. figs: 6.0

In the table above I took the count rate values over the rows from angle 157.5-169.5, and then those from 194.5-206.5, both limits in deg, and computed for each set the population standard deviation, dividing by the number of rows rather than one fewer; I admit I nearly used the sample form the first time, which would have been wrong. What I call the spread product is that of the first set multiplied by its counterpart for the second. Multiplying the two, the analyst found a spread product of 10.1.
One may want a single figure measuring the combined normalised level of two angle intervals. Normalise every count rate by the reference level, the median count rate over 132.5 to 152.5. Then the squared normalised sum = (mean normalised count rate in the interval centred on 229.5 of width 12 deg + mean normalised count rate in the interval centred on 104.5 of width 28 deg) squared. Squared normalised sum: 2.72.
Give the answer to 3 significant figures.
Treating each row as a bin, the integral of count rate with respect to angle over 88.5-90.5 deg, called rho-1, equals 285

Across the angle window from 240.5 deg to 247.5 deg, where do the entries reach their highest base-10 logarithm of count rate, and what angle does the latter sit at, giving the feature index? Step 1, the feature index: 244.0 deg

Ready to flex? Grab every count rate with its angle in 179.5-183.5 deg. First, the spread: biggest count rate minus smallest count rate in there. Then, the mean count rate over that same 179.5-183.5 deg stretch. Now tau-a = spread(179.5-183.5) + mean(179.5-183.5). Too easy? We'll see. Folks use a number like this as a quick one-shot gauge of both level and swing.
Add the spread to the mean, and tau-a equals 158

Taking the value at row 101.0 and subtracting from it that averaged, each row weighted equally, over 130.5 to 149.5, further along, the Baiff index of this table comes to -8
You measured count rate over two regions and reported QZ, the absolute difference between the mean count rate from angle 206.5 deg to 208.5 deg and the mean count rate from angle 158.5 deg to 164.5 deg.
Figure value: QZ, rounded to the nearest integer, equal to 13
